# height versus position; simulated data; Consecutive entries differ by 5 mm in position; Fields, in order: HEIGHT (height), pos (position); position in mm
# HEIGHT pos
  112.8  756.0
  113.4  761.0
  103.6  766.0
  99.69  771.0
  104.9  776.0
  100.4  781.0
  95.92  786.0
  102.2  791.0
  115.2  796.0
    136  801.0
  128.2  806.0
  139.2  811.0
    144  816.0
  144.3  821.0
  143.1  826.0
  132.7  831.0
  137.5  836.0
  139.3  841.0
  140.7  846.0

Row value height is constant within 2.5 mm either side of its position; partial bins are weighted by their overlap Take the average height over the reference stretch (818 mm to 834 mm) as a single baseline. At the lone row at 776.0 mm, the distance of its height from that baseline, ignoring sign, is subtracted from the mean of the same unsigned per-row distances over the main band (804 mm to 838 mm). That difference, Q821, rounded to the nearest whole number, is -30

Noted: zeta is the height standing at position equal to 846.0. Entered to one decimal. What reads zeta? 140.7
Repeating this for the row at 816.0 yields 144.0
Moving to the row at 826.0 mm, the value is 143.1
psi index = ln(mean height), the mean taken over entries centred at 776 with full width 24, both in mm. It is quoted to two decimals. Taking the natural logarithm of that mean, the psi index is 4.61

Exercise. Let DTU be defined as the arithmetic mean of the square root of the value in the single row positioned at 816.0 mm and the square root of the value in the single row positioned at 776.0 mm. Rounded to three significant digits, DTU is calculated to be 11.1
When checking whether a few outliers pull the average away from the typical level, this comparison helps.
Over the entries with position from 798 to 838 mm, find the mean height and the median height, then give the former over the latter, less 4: -3.00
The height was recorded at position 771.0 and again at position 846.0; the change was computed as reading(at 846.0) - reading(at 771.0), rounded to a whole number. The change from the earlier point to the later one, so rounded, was 41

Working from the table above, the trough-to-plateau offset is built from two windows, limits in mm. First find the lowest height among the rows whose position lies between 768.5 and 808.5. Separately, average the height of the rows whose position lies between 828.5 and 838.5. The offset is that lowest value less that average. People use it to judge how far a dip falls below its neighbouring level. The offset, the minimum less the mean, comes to -39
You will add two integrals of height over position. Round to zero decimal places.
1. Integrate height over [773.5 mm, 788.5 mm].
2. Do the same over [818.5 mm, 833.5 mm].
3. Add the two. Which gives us 3607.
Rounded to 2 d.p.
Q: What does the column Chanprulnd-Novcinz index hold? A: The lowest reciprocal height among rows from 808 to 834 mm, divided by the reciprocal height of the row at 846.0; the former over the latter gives 0.98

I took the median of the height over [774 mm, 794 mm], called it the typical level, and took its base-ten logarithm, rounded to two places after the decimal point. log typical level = 2.01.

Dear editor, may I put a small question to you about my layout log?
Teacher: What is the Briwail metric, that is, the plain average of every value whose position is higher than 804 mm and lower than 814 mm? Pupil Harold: 134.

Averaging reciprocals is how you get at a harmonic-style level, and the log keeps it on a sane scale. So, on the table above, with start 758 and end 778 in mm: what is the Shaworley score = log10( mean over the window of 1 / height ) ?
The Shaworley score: -2.02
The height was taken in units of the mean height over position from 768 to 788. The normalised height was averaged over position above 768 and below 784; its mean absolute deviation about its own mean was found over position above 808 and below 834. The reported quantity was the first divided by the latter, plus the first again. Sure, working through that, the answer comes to 28.0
